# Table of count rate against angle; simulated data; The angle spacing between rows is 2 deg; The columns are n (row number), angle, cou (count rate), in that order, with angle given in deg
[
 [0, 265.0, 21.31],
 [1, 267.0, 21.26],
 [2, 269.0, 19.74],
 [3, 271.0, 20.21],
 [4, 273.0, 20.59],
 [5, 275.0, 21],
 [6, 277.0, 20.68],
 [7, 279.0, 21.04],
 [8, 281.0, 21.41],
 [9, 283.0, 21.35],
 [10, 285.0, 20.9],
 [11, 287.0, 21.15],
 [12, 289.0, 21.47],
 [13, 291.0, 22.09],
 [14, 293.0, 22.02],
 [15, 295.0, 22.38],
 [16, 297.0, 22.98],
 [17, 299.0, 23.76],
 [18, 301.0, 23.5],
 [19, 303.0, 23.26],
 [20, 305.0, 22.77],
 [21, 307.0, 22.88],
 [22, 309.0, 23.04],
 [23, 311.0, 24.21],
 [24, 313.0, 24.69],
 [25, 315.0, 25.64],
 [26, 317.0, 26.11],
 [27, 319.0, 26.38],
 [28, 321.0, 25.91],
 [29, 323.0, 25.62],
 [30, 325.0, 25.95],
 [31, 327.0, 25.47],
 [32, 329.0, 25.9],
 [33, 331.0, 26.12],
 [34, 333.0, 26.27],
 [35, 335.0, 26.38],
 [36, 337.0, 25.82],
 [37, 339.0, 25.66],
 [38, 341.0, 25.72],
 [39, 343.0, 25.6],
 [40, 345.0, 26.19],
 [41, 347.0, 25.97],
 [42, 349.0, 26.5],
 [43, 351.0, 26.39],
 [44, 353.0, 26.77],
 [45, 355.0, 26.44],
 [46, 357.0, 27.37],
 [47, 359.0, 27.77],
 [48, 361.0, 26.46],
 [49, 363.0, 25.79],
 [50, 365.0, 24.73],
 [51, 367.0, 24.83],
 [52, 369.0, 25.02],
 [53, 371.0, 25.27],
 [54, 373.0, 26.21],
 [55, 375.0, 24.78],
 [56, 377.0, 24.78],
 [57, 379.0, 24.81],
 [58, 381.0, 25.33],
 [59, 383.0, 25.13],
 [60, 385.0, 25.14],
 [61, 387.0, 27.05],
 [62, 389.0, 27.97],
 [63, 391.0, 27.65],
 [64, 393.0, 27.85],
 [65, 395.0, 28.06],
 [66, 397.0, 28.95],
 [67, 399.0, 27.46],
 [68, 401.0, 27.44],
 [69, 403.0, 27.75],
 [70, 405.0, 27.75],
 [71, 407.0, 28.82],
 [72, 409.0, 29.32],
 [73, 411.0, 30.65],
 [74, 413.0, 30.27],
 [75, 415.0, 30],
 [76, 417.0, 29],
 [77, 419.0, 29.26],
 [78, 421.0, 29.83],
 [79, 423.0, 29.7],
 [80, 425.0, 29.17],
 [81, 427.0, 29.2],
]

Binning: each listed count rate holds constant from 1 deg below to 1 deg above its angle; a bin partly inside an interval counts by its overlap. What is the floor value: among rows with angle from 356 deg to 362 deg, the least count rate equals 26.46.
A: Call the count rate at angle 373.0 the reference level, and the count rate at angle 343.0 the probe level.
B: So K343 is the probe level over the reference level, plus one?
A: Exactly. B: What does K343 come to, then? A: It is 1.98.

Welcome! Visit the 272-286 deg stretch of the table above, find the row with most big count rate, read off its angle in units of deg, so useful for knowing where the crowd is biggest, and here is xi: 281.0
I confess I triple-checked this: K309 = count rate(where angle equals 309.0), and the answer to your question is 23.04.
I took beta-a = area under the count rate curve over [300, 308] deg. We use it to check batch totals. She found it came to 185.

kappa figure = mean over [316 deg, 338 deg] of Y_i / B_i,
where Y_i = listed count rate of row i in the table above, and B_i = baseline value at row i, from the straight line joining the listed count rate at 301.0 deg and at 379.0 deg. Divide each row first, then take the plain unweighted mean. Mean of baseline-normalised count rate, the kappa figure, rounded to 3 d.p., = 1.086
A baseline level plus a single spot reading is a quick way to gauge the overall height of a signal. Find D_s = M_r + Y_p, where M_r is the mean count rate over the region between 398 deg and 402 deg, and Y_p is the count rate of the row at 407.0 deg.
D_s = 56.3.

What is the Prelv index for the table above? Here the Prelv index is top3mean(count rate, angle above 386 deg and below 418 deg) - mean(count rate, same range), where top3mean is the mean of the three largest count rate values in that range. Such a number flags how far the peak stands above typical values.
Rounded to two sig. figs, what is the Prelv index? 1.8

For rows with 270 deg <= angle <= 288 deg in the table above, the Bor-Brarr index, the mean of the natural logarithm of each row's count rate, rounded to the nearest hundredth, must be 3.04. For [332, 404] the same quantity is 3.27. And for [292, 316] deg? 3.15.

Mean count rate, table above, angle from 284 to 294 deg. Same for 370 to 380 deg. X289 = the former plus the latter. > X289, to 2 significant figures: 47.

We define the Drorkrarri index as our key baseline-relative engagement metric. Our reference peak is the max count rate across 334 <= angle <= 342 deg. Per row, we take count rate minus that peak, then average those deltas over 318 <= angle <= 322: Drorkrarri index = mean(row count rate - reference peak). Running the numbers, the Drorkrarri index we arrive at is 0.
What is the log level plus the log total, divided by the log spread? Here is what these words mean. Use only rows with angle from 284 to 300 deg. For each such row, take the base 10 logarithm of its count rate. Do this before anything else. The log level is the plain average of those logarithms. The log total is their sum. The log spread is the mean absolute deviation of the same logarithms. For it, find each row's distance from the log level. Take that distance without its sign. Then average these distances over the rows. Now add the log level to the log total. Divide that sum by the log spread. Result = 871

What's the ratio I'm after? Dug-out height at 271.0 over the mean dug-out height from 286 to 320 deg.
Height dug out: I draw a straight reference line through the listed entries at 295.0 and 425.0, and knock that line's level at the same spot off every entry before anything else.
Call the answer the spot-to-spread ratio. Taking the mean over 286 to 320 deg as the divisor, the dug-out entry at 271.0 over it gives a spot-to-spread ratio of -1.4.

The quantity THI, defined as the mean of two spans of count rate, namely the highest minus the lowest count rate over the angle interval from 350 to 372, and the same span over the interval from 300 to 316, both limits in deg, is 3.0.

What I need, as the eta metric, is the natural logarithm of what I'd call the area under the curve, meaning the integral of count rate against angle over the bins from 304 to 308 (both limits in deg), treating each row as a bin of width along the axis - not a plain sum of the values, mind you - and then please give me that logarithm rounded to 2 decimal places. 4.51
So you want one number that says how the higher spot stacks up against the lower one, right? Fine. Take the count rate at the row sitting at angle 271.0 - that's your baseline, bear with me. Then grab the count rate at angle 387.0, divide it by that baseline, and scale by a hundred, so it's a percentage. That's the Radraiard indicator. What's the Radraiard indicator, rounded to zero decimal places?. 134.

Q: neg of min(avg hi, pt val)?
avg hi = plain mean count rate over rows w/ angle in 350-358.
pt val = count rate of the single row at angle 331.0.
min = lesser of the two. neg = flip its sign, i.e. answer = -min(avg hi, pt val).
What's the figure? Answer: -26.1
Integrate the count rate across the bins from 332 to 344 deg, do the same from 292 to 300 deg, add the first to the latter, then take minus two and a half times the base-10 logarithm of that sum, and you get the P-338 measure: -6.73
